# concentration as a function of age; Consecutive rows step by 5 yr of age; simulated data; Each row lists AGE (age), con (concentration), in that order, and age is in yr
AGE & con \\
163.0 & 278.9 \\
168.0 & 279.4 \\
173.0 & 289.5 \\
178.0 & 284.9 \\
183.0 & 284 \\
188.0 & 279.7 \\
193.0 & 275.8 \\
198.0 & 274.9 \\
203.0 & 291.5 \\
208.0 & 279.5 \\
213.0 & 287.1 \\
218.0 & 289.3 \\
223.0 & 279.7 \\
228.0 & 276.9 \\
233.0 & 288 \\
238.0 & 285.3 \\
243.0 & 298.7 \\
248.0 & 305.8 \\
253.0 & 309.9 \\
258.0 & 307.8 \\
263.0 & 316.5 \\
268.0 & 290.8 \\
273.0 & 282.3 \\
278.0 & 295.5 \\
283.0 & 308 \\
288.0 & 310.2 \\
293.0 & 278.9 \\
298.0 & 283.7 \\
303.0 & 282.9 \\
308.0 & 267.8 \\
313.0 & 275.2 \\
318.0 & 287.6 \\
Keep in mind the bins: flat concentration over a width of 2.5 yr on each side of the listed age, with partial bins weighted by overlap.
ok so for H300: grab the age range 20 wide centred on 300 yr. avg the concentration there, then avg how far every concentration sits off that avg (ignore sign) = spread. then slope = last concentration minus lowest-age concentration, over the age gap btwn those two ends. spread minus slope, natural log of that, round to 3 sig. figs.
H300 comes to 1.79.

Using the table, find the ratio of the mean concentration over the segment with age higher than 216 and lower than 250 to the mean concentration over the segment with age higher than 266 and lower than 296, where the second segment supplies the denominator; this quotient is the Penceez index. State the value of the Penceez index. 0.98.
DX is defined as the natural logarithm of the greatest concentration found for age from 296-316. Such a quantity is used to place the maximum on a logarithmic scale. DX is 5.65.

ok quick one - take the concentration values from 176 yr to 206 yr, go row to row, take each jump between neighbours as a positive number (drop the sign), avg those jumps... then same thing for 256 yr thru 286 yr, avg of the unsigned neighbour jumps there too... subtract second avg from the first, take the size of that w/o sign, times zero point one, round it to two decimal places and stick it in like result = 0.84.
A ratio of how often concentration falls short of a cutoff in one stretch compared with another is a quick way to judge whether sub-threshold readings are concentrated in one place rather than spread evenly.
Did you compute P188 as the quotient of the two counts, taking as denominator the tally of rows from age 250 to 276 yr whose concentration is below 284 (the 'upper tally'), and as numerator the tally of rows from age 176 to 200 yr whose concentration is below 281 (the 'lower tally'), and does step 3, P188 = 3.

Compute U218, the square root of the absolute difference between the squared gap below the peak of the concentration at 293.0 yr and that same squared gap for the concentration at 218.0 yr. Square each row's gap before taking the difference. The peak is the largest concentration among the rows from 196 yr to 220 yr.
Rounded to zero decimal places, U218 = 12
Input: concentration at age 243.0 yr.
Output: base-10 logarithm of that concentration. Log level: 2.48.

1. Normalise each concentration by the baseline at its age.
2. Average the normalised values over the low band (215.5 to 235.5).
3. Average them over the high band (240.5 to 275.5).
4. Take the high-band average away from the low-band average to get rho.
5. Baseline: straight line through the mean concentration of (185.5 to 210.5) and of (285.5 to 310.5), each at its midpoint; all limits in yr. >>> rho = -0.059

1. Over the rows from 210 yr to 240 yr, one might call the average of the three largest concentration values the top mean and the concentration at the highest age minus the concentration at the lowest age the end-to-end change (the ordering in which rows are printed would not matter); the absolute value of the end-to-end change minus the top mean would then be 290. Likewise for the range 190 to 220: 276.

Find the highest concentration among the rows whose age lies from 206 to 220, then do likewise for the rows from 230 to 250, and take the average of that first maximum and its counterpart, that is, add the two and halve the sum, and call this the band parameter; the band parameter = 298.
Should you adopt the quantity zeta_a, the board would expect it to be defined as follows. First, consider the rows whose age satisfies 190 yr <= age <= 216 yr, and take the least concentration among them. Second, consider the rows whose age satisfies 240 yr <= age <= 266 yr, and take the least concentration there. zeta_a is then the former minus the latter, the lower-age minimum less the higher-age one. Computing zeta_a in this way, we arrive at -24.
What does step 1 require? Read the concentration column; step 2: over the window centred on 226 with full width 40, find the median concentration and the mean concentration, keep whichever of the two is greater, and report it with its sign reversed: -286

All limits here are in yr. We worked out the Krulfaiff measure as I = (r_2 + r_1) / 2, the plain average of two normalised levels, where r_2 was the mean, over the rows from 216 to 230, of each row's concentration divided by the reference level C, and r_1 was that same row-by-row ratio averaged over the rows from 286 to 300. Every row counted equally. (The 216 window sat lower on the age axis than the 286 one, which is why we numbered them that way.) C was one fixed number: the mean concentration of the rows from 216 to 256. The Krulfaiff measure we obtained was 0.98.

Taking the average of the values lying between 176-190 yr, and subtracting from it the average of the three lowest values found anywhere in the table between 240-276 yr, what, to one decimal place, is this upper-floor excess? -7.7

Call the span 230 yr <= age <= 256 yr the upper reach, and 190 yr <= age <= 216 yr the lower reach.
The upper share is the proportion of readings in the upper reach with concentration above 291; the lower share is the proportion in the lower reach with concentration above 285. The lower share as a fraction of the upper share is 0.67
